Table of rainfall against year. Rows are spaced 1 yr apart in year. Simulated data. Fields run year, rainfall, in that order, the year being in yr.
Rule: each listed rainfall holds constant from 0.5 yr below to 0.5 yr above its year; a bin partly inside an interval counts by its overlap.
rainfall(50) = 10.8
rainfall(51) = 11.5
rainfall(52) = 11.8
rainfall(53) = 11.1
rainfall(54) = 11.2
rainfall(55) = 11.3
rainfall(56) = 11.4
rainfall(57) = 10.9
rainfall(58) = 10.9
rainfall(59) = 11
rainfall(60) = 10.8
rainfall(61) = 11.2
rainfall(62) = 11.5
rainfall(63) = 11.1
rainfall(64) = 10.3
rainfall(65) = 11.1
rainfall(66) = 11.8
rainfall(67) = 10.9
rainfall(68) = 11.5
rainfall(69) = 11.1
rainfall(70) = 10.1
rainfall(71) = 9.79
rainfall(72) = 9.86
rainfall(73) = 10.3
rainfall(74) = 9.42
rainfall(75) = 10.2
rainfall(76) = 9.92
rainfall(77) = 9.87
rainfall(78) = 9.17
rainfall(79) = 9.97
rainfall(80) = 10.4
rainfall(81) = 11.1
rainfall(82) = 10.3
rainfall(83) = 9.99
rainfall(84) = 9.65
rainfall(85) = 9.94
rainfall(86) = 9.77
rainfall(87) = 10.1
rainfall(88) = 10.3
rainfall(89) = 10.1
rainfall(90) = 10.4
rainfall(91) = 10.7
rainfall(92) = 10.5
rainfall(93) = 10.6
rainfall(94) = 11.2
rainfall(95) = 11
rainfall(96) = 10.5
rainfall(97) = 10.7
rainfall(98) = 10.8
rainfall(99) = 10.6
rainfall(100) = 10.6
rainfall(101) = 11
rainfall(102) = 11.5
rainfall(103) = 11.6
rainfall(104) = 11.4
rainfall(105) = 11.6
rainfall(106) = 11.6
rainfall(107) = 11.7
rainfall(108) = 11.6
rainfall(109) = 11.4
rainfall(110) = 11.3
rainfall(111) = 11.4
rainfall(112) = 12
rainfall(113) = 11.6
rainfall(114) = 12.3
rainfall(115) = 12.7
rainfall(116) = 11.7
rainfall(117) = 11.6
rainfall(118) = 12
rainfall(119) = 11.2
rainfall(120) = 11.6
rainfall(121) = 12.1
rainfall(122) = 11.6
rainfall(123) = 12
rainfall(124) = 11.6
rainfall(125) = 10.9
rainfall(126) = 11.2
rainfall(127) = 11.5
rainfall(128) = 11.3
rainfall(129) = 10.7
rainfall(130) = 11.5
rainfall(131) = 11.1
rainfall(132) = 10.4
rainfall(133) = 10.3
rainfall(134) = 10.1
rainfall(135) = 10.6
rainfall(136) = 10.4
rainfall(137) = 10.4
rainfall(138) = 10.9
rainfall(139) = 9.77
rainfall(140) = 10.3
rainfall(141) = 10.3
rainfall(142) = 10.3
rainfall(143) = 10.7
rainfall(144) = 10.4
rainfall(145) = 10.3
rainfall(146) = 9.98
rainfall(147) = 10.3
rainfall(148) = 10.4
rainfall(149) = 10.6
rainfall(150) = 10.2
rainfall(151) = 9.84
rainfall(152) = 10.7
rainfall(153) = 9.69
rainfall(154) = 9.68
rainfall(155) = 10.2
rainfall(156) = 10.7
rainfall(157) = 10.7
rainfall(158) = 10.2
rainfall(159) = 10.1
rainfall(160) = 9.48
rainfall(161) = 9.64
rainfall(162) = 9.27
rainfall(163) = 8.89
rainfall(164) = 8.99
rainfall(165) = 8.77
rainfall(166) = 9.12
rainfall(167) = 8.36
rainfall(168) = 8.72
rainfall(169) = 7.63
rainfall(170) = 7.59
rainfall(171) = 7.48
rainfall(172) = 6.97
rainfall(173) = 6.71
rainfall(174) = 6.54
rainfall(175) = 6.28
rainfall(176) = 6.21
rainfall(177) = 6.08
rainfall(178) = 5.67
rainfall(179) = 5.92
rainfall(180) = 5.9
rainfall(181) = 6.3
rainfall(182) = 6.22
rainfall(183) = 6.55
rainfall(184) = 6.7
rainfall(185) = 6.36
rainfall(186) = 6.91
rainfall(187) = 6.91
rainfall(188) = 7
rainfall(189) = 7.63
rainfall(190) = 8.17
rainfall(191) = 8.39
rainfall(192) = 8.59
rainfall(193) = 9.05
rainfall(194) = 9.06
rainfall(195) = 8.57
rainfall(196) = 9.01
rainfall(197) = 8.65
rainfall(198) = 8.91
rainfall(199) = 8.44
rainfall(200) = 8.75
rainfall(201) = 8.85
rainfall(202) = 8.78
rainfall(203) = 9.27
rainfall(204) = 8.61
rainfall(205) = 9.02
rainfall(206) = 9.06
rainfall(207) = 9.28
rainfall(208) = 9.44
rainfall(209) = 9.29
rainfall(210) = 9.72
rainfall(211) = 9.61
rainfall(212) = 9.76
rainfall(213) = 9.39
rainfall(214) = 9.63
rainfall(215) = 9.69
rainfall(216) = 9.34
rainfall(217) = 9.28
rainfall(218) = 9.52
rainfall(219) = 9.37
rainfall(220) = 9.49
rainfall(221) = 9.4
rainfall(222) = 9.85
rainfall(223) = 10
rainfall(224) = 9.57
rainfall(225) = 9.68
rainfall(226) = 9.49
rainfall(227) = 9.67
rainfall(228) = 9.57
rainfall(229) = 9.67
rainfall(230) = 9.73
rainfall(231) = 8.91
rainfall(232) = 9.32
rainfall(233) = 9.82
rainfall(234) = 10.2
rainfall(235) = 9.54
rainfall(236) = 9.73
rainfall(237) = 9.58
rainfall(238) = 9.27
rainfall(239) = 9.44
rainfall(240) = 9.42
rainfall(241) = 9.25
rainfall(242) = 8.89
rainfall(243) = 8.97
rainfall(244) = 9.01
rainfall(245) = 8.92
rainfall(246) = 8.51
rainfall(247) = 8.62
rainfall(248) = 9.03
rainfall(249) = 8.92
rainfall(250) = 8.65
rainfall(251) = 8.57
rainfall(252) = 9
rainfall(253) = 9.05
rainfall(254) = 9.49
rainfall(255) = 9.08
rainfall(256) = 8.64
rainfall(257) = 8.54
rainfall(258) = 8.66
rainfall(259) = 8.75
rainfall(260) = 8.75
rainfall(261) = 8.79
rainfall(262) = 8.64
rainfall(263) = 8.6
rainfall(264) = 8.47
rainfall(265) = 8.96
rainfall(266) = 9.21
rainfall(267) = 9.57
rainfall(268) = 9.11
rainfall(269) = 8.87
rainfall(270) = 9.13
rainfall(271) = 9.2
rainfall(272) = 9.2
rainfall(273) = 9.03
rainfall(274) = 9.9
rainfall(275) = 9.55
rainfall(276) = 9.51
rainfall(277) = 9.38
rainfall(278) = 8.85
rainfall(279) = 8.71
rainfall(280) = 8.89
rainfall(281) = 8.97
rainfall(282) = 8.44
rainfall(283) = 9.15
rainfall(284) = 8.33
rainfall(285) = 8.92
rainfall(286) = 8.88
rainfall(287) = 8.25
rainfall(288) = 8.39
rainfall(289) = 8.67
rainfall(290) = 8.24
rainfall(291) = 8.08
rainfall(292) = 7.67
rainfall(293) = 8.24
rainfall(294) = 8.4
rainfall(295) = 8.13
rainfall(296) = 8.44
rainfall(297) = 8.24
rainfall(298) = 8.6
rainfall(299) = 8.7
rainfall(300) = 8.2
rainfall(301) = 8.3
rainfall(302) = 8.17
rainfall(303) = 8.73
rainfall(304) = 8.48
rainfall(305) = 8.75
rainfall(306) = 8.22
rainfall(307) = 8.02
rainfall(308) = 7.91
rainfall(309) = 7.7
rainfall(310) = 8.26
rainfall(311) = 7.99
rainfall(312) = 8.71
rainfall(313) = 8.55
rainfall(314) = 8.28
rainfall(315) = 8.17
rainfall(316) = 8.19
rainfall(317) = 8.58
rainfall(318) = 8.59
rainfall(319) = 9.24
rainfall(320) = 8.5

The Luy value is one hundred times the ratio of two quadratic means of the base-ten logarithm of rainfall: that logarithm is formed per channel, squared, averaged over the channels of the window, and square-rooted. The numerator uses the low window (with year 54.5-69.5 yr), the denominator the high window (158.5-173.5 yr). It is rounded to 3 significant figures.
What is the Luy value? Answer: 113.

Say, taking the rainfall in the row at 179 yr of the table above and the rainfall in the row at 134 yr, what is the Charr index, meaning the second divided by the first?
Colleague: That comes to 1.71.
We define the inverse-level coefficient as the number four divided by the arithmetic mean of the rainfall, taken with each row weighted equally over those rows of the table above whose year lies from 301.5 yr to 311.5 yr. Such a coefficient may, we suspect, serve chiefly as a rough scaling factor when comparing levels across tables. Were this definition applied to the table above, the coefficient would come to 0.49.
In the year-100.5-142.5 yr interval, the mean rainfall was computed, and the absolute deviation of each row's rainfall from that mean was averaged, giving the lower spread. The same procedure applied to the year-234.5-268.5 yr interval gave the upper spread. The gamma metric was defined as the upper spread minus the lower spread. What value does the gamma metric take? -0.24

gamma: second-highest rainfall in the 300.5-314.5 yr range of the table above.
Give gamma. 8.73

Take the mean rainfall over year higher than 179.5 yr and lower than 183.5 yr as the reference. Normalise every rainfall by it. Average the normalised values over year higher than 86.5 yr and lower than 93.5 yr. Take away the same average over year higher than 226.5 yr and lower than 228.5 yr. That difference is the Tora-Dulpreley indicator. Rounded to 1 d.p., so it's 0.1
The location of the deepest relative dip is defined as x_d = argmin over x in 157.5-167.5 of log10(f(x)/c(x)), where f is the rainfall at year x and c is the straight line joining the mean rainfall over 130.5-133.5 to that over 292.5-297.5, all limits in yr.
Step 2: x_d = 167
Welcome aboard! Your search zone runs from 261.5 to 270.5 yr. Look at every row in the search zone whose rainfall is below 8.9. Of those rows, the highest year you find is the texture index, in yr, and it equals 269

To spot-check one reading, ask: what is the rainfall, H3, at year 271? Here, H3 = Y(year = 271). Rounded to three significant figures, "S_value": 9.20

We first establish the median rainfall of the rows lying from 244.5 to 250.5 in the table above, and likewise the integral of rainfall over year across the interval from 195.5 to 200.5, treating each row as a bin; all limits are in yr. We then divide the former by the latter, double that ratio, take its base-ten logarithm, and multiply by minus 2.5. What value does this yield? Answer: 1.0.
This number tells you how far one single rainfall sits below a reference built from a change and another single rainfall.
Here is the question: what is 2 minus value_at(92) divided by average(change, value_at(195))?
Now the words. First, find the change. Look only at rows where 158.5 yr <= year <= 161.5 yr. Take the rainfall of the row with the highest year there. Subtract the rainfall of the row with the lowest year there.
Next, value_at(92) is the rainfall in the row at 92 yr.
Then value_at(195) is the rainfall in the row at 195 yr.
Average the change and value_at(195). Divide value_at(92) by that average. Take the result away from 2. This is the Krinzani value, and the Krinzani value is -0.59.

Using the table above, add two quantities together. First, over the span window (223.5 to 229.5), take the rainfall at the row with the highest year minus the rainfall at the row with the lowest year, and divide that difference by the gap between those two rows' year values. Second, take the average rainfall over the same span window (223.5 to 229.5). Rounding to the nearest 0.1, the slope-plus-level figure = 9.6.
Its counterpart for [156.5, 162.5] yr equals 9.6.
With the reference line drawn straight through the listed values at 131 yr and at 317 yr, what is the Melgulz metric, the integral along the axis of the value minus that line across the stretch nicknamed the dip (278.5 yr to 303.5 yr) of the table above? -12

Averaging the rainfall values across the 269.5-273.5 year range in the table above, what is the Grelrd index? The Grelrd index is 9.1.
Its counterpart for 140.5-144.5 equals 10.4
